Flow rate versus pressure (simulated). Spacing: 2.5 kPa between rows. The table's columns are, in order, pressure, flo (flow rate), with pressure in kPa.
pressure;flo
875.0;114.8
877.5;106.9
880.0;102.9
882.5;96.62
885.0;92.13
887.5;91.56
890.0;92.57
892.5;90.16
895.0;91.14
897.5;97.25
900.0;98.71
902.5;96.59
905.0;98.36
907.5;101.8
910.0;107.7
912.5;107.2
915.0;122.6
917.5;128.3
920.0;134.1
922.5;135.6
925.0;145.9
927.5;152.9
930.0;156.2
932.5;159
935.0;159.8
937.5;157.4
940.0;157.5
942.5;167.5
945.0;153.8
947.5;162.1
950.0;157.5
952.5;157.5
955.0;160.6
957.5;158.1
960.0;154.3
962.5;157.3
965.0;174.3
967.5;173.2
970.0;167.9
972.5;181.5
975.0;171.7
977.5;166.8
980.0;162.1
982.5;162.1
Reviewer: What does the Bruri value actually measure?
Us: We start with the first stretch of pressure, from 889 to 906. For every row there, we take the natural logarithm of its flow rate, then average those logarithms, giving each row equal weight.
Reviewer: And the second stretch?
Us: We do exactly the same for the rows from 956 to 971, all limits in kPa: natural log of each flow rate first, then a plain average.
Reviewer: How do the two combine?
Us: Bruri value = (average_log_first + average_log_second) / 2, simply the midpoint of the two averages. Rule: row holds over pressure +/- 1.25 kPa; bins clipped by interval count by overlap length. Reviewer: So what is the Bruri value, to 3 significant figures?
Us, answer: 4.83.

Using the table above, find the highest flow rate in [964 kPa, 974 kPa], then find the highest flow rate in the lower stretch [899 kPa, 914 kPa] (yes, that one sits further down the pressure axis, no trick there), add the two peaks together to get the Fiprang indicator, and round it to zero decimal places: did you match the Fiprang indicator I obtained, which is 289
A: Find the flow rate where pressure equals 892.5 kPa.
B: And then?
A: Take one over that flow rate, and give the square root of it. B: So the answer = 0.105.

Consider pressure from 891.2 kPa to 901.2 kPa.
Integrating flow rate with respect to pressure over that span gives 943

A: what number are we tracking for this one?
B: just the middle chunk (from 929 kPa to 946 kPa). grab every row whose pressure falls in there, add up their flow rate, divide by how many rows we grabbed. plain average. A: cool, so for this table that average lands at 159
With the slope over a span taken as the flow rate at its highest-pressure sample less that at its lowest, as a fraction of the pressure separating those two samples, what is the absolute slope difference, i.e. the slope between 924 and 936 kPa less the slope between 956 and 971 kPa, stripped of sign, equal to 0.6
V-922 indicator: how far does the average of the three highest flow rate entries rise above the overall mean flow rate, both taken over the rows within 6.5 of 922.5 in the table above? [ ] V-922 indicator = 5.4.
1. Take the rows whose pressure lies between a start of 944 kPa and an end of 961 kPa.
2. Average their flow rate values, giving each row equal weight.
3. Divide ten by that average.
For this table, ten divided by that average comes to 0.0634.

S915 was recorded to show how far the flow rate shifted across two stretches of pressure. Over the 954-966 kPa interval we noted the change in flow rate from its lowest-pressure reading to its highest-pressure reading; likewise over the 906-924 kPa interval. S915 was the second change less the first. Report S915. 20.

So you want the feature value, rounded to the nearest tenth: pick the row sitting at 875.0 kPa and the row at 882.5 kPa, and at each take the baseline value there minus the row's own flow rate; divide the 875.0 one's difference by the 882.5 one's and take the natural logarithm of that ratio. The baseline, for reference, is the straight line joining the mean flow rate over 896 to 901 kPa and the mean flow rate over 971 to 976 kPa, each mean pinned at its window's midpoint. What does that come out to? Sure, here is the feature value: 1.0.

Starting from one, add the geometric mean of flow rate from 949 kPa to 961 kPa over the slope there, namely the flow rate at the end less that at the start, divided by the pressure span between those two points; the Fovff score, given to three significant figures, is -491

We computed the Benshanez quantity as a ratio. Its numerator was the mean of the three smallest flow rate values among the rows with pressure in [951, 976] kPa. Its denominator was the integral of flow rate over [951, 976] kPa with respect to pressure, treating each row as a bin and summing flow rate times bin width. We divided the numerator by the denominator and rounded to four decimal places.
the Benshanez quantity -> 0.0378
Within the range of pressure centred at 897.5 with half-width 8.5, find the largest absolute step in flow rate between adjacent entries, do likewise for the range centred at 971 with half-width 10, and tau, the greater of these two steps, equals 17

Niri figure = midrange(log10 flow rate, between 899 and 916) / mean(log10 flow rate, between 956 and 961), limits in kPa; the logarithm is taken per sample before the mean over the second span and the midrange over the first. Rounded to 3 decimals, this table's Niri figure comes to 0.928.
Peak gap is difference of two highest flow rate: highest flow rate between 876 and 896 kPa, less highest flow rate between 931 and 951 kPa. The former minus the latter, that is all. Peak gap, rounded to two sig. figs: -61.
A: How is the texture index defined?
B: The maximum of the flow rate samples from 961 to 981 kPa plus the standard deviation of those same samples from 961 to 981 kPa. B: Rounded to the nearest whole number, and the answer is 189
